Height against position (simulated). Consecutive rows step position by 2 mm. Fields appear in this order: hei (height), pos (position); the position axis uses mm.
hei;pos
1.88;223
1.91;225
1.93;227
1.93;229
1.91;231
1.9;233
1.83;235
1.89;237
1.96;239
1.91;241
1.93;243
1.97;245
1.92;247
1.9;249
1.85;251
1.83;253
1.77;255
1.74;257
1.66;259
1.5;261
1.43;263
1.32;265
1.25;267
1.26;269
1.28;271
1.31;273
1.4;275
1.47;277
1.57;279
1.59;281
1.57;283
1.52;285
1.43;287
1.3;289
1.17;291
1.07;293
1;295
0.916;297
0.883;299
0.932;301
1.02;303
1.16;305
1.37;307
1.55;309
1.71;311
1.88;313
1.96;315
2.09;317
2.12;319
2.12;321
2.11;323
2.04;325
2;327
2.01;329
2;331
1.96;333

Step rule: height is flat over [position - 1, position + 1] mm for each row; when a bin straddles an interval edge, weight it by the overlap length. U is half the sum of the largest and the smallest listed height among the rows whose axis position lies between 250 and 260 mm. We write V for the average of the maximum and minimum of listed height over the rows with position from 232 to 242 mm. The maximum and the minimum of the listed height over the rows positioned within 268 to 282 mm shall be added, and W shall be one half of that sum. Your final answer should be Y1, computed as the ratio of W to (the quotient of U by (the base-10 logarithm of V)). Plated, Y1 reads 0.23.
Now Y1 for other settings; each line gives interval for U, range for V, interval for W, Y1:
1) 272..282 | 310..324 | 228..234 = 0.37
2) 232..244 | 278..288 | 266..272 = 0.12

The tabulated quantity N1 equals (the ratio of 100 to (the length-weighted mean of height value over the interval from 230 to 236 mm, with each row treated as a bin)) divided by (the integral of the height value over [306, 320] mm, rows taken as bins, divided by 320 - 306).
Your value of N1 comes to 29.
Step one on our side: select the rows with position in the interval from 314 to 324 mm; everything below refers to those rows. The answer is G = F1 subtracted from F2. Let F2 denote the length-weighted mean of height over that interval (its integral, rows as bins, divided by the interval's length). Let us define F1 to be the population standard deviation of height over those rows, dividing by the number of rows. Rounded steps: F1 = 0.06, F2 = 2.1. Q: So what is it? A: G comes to 2.0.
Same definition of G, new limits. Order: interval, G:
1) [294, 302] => 0.9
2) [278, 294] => 1.2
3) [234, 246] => 1.9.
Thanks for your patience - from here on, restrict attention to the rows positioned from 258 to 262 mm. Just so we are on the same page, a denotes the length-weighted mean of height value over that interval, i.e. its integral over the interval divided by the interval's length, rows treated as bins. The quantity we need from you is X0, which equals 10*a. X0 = 15.8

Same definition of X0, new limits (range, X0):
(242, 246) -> 19.5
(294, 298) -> 9.6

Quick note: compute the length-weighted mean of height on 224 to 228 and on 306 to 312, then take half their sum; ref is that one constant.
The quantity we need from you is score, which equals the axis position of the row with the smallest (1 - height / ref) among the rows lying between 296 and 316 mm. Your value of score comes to 315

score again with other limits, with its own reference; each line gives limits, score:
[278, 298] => 281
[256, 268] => 257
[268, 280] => 279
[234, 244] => 239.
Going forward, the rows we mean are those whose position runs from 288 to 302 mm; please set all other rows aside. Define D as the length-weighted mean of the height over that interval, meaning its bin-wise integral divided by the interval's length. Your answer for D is 1.04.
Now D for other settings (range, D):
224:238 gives 1.90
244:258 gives 1.85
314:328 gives 2.06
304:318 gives 1.67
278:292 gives 1.45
